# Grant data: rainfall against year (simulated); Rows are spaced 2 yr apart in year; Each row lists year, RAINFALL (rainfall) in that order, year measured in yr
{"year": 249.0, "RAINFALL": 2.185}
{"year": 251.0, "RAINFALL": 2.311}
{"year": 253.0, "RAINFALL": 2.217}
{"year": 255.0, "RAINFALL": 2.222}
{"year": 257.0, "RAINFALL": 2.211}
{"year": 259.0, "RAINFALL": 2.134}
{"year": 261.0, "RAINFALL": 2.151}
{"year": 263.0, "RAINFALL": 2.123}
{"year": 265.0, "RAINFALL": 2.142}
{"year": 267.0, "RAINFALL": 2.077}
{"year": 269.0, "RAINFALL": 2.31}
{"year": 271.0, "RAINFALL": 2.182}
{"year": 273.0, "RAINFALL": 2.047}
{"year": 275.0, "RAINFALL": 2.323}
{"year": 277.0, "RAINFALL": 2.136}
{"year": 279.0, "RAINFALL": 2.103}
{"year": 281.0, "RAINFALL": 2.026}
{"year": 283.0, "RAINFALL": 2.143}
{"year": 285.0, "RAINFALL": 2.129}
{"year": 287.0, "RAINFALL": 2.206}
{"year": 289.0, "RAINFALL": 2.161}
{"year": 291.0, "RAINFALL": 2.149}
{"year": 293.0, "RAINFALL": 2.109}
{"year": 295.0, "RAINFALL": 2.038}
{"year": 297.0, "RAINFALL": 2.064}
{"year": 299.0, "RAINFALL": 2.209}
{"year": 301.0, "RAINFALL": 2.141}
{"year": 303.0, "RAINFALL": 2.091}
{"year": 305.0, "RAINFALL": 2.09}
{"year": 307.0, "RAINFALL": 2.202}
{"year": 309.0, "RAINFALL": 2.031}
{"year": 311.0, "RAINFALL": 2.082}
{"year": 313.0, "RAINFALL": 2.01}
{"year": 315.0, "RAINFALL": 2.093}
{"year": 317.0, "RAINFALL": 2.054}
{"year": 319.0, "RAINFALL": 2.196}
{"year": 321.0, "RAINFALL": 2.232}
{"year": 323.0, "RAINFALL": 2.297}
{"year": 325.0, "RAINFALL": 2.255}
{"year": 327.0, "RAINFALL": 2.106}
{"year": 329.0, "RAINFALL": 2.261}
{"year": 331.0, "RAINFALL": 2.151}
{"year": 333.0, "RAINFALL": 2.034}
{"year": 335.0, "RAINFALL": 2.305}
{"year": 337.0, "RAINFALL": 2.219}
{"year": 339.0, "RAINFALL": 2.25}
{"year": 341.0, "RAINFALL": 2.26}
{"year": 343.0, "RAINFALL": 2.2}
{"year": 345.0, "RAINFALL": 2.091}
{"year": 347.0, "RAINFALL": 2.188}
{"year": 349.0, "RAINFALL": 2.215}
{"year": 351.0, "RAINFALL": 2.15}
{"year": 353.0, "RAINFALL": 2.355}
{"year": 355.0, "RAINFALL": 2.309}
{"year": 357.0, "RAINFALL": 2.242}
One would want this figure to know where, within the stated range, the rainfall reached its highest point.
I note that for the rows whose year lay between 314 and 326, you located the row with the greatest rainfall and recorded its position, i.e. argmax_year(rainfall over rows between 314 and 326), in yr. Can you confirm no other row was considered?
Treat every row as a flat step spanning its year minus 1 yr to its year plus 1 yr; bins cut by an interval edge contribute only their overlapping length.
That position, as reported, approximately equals 323.0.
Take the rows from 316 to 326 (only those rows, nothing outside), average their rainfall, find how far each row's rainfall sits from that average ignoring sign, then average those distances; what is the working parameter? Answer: 0.065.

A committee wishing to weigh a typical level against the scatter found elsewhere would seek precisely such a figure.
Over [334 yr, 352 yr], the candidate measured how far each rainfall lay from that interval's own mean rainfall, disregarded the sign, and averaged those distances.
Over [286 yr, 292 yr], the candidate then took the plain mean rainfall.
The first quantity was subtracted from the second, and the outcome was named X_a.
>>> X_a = 2.13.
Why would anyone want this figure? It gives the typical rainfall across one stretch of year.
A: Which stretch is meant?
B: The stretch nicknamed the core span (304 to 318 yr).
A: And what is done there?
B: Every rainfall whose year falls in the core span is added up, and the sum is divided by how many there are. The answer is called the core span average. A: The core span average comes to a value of 2.08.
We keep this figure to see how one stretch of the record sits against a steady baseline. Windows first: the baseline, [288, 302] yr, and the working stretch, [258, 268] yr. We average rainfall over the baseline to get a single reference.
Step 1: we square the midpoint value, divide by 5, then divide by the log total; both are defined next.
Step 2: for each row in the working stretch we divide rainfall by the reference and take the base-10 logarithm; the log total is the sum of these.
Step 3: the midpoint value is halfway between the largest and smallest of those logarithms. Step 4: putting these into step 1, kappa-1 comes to 0.0012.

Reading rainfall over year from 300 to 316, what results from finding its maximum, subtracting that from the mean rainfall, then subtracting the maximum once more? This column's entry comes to -2.31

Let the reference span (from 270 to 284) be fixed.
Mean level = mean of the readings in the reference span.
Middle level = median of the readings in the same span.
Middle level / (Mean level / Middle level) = 2.13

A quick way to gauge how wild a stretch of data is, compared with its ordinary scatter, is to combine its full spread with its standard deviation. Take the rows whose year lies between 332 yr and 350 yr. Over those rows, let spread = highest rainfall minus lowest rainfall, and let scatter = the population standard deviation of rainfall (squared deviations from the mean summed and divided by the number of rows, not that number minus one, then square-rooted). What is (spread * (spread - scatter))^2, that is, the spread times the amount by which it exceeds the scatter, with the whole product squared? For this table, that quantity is 0.0027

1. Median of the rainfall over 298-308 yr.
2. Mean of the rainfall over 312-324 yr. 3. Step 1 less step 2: -0.01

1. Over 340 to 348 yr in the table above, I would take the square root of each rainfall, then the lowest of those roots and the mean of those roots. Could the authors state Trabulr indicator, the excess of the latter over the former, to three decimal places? 0.032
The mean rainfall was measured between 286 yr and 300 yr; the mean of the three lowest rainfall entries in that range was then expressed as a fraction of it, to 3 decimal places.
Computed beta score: 0.970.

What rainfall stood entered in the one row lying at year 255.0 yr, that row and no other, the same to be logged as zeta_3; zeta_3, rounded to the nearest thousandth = 2.222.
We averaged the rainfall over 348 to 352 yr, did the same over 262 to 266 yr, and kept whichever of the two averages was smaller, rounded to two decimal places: 2.13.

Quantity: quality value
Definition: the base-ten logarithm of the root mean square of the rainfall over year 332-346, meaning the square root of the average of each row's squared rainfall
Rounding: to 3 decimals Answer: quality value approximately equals 0.342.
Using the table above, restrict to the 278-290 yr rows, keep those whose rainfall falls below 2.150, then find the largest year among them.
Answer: 285.0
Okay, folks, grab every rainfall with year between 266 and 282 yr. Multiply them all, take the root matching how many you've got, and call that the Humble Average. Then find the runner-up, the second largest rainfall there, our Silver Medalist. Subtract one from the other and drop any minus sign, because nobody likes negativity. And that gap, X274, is 0.16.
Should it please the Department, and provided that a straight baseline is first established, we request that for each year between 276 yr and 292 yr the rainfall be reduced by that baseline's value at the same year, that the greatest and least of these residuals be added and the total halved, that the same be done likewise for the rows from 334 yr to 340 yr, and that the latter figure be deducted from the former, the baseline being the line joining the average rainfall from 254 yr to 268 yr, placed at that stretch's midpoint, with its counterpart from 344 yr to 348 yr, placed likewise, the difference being -0.15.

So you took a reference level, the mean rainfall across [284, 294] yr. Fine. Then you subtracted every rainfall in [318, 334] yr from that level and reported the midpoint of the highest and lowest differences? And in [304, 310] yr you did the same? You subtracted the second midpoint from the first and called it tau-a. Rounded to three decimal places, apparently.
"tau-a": -0.049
